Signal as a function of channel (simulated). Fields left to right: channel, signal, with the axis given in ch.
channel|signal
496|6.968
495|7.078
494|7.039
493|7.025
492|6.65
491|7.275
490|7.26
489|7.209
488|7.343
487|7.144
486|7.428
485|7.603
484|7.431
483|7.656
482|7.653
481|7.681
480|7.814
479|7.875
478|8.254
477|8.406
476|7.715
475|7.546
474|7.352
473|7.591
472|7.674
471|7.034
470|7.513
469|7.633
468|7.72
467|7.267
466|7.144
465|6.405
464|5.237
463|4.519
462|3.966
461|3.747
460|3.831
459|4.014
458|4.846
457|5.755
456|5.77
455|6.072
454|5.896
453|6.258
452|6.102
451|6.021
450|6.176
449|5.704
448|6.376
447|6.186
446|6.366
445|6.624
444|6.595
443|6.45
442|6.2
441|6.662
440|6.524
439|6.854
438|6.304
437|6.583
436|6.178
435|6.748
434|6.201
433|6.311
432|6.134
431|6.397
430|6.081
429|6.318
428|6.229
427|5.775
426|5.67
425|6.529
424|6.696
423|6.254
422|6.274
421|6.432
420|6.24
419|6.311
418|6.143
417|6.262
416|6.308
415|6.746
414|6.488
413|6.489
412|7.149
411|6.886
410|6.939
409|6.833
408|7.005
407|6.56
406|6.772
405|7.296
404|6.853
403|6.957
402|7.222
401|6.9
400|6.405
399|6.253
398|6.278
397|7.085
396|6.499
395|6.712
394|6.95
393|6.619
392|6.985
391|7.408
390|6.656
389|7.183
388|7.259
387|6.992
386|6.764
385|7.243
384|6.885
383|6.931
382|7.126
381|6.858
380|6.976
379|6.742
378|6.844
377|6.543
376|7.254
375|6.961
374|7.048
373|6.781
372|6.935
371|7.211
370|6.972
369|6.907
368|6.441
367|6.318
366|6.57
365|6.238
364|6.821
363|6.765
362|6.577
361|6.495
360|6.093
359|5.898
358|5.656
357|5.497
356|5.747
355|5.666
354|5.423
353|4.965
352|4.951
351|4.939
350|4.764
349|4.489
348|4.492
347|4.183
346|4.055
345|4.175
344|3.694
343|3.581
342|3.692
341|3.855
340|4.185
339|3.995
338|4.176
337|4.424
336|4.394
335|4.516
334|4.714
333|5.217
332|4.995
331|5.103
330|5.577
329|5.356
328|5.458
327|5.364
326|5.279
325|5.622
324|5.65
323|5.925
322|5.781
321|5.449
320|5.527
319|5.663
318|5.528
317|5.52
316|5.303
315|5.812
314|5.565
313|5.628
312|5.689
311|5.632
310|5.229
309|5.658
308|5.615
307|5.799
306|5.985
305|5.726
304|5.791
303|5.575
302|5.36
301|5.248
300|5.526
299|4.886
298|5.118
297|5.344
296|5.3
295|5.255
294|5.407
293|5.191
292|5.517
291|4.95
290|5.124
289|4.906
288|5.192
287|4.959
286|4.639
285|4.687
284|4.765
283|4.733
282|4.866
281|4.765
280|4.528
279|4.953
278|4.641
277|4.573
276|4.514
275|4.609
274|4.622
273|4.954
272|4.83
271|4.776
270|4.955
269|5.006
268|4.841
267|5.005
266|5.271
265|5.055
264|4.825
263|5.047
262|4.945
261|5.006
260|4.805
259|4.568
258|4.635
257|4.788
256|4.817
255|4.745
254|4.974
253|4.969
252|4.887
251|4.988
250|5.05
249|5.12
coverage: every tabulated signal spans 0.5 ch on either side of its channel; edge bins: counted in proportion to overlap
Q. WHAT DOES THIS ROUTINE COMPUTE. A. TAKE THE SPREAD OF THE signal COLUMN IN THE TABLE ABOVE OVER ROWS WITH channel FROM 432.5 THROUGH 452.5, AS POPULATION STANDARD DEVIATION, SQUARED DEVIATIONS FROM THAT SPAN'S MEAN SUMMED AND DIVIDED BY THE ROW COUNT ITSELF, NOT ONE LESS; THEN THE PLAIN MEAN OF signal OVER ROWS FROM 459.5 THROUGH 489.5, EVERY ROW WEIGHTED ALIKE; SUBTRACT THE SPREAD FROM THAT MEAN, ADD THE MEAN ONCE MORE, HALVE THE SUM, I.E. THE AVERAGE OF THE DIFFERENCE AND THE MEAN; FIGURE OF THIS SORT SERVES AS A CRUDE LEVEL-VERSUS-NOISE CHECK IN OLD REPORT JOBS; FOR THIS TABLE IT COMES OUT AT 6.8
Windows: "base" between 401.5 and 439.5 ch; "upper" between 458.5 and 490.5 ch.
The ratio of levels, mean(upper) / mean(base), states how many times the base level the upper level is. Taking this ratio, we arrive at 1.1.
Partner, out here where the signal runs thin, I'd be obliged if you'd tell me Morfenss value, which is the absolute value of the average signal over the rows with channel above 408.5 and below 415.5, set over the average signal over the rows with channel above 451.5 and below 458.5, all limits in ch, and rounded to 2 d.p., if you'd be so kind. 1.17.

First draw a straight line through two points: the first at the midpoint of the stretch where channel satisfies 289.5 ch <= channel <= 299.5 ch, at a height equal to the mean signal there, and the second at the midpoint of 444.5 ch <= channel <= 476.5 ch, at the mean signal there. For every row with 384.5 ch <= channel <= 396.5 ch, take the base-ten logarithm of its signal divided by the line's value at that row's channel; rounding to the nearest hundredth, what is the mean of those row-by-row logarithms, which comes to 0.08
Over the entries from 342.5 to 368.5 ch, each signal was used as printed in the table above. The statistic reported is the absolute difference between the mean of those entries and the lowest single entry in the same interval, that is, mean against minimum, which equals 1.8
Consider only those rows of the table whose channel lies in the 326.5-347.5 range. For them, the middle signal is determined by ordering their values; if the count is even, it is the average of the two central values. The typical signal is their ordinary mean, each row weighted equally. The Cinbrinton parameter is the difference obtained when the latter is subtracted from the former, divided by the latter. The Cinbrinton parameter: -0.026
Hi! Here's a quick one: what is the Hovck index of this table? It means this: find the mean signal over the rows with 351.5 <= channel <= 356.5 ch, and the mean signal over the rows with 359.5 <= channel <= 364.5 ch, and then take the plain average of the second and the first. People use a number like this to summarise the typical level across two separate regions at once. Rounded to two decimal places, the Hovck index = 5.95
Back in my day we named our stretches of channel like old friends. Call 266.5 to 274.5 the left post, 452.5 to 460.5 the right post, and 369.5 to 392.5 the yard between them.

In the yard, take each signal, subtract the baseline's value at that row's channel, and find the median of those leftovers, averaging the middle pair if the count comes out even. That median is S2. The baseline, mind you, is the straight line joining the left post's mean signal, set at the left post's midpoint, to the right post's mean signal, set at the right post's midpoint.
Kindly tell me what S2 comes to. 1.8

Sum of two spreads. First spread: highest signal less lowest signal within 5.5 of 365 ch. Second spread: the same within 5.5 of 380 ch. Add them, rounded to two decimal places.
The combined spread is 1.59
